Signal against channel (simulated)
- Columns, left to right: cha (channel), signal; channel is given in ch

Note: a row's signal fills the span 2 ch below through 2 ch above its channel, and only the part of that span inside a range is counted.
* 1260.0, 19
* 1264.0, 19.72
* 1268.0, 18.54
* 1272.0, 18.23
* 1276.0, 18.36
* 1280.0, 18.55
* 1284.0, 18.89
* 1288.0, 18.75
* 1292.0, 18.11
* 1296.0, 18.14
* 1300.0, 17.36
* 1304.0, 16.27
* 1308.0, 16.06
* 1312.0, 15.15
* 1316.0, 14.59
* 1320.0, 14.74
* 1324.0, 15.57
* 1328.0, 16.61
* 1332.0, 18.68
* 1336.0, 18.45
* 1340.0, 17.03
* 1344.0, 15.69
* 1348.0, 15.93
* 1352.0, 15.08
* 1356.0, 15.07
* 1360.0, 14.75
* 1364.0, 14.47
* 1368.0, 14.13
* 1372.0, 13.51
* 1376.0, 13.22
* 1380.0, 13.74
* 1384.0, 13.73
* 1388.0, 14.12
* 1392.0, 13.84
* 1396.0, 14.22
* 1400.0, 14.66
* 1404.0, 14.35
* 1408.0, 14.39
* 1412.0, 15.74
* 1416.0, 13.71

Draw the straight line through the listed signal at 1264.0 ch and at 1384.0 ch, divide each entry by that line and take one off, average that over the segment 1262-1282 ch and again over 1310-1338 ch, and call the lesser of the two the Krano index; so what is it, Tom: -0.033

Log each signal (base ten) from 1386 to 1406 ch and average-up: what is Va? 1.15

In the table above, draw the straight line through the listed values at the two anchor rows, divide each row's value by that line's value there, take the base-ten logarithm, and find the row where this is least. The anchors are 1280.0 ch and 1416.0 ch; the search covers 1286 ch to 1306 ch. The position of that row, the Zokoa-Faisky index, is 1304.0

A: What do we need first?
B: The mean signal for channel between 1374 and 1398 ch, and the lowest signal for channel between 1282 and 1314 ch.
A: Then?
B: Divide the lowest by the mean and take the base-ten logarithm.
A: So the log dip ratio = 0.04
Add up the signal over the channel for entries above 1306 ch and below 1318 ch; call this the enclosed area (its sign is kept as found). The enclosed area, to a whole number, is 183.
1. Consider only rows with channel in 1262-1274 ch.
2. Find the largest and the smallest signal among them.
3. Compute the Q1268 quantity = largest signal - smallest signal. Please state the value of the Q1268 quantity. 1.5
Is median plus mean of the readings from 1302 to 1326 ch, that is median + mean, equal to 31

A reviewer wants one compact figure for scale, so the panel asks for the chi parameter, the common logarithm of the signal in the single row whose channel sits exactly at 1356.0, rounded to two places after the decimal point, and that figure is 1.18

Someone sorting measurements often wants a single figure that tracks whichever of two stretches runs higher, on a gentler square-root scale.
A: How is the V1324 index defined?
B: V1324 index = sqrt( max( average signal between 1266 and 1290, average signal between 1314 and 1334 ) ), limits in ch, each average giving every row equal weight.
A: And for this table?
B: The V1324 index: 4.31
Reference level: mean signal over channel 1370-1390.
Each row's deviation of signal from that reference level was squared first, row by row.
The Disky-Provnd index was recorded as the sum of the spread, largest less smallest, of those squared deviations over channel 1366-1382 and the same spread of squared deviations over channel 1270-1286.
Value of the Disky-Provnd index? 6.7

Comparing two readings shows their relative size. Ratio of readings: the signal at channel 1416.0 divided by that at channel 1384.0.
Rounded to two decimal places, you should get 1.00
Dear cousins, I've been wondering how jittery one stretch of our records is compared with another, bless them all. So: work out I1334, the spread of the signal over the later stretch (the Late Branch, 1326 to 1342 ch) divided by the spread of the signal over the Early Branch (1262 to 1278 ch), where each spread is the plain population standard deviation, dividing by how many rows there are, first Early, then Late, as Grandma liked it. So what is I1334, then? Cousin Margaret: 1.5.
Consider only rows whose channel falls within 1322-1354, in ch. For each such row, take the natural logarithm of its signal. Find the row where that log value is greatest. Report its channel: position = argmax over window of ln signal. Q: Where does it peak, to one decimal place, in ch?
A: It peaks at 1332.0 ch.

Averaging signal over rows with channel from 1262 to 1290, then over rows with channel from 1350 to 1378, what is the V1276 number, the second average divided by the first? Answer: 0.76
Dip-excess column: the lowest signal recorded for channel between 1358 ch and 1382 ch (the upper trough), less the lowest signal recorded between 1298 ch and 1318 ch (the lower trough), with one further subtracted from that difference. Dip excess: -2.4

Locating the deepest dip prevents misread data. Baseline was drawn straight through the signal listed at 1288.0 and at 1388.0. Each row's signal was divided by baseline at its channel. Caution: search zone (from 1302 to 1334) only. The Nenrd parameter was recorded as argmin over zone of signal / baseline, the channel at 1316.0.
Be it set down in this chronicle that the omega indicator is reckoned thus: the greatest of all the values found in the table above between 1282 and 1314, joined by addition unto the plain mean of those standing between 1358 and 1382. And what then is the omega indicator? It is 32.9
